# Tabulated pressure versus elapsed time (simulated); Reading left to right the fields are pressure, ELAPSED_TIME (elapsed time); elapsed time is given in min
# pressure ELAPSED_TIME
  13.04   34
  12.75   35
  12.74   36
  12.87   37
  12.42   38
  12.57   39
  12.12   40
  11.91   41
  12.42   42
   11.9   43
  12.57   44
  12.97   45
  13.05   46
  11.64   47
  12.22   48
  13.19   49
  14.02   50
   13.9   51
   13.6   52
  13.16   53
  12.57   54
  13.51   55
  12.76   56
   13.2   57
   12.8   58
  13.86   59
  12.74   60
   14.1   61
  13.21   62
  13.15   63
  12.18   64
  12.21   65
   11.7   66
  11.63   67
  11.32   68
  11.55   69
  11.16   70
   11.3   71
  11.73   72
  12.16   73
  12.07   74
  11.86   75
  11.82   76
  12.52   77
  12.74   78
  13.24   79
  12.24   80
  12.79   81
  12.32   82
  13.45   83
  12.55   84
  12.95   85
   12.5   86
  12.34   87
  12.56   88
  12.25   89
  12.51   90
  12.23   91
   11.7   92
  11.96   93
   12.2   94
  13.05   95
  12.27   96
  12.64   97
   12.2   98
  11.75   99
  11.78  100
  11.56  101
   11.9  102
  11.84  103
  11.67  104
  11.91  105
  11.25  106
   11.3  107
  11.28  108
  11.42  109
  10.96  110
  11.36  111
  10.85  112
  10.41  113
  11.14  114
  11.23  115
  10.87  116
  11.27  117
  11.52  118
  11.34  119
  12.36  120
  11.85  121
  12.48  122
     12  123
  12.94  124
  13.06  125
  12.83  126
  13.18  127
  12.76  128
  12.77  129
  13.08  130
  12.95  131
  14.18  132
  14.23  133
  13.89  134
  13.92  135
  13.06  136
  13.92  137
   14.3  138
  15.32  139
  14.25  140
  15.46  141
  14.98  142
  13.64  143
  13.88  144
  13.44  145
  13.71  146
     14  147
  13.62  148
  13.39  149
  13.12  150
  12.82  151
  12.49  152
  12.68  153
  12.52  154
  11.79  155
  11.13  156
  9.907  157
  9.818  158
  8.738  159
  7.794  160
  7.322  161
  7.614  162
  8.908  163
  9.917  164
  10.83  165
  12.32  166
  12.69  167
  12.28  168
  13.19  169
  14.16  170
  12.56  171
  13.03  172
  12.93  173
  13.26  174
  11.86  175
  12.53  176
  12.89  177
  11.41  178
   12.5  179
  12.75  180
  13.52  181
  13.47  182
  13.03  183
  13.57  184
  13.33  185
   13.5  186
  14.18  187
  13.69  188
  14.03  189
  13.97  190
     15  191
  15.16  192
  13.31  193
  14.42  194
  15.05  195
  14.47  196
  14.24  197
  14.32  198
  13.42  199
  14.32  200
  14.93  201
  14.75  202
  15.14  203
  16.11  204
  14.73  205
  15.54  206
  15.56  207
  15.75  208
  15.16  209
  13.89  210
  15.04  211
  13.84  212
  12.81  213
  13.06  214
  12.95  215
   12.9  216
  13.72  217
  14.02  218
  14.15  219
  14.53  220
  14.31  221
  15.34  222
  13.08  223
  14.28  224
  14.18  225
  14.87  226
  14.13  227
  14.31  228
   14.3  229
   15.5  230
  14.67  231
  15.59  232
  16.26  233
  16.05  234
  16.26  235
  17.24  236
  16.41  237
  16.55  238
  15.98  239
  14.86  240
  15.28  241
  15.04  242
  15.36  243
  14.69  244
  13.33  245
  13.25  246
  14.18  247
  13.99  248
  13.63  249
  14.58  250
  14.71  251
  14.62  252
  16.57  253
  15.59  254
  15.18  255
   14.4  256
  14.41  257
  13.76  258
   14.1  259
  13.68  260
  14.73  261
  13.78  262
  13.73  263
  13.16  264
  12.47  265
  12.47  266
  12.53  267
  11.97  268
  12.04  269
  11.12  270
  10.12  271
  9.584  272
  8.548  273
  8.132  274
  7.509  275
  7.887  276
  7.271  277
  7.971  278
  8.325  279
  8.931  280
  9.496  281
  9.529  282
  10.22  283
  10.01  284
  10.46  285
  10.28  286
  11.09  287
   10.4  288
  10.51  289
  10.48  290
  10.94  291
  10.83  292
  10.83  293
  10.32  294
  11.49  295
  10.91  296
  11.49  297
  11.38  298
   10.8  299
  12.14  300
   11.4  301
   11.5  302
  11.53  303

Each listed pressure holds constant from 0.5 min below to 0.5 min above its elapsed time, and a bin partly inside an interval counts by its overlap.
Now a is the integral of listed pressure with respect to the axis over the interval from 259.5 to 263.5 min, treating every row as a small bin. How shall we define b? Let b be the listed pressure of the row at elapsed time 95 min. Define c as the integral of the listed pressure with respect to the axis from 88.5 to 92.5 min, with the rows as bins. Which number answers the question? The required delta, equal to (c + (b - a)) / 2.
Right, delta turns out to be 2.9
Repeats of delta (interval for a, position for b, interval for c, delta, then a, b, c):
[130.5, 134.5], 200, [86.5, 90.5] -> 4.4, 55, 14.32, 50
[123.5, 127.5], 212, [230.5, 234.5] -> 12.2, 52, 13.84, 63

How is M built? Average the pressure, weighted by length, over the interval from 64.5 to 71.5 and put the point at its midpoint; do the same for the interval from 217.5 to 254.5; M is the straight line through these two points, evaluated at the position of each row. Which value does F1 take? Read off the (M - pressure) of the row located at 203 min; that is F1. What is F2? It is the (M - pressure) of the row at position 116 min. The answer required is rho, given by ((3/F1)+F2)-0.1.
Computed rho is -2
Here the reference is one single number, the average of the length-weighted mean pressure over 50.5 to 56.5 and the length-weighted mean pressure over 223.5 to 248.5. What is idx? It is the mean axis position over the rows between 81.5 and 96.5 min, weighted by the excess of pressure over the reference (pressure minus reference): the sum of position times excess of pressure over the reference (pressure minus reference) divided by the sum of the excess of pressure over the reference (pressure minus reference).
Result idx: 89.4 min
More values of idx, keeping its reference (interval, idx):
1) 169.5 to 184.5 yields 176.9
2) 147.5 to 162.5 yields 157.9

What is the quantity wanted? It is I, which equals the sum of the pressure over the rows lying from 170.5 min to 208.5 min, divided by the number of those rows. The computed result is 13.9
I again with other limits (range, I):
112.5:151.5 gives 13.1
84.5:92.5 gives 12.4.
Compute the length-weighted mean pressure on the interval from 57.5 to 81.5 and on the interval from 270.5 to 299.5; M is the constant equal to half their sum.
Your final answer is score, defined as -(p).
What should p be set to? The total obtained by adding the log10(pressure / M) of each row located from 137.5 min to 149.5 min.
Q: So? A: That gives -1.3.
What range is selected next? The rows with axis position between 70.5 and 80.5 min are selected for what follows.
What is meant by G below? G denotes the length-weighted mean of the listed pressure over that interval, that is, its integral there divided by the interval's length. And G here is 12.2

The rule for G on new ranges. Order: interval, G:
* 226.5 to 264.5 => 14.8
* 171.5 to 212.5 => 14.0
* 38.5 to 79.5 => 12.5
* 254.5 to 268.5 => 13.6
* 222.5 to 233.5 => 14.7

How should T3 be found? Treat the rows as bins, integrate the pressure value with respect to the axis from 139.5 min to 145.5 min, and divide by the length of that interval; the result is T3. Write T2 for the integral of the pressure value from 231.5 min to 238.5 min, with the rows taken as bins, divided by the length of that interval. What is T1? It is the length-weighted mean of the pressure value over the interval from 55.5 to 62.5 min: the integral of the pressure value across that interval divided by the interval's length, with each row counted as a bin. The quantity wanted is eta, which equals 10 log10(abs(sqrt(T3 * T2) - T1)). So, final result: 3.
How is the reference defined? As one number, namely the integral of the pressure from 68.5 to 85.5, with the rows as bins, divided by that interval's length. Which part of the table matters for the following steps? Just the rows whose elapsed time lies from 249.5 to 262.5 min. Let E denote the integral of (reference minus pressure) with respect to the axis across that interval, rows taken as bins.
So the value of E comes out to -31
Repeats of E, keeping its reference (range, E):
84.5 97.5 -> -2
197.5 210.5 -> -34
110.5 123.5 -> 11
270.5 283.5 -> 46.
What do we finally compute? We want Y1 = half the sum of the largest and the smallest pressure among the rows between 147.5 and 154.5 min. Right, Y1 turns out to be 13.1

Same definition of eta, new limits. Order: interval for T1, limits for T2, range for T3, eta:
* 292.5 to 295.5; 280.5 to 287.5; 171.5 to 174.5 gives -2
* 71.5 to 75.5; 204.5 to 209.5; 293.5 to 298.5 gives 0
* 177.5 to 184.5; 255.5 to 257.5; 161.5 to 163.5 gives 3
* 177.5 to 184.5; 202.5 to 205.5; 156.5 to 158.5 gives -2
